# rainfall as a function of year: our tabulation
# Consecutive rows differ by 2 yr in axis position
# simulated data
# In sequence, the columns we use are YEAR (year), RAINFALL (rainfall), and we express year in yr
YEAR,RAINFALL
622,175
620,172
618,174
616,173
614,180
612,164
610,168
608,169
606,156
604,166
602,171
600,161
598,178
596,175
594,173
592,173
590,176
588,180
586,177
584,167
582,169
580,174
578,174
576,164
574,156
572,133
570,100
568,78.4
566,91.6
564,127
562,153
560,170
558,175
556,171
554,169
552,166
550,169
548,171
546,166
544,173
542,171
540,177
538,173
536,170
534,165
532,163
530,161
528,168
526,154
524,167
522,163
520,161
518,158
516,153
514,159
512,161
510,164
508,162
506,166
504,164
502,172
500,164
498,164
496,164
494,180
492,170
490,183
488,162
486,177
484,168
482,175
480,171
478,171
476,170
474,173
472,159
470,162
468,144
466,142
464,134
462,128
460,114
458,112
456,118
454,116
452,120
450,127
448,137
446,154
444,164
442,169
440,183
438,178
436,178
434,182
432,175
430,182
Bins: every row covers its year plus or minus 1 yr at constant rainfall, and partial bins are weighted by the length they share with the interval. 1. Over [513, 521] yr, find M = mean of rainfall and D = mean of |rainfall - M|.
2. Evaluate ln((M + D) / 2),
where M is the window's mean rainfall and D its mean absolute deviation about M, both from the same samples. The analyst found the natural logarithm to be 4.383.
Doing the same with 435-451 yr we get 4.487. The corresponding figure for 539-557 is 4.459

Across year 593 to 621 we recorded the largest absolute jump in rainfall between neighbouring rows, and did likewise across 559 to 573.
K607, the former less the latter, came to -18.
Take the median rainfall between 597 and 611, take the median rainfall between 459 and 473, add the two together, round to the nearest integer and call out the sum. 310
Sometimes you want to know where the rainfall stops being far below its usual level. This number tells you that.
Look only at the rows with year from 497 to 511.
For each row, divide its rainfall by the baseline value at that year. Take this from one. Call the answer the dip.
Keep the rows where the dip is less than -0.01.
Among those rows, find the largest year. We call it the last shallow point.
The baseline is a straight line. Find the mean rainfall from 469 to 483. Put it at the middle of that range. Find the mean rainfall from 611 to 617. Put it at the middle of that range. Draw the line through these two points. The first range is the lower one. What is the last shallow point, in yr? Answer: 502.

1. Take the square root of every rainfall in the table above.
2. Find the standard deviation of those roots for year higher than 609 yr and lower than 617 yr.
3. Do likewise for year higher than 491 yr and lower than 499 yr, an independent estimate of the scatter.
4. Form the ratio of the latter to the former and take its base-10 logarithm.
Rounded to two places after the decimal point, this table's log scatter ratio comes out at 0.04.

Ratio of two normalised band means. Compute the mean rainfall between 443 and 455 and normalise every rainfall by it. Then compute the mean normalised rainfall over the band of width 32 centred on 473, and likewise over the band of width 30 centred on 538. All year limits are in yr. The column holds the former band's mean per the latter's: 0.92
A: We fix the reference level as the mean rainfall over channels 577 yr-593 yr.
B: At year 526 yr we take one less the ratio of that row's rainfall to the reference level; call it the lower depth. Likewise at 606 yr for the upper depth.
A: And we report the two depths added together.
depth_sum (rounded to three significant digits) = 0.216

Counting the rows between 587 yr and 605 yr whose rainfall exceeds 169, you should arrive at 7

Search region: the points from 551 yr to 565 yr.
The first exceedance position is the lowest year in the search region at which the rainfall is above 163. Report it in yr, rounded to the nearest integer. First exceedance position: 552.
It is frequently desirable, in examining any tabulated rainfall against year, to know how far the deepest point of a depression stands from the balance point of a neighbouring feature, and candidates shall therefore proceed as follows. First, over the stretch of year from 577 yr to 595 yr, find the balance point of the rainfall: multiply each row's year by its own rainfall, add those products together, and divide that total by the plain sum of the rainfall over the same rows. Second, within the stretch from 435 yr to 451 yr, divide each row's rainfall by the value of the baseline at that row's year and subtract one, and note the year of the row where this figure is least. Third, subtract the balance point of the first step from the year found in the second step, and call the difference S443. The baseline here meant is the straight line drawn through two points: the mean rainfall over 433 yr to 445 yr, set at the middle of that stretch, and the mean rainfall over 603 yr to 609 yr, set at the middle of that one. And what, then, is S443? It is -136.0 yr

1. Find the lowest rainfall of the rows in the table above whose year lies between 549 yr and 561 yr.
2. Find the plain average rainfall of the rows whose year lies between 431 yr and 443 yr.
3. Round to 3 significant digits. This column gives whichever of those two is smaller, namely 166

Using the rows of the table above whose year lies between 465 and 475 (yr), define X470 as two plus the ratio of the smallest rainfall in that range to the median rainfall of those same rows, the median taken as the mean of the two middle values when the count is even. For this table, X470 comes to 2.89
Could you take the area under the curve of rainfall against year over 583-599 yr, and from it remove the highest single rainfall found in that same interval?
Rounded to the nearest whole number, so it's 2618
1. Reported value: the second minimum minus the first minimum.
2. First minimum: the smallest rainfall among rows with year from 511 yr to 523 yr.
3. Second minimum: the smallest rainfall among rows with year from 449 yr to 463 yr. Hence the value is -41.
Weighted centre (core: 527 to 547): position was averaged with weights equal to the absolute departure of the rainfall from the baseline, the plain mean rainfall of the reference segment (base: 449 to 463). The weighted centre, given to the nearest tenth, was 537.3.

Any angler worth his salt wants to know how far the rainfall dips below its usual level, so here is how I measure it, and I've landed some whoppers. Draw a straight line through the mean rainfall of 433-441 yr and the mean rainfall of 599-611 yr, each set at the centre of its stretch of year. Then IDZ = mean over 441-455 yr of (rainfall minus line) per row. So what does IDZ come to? -38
